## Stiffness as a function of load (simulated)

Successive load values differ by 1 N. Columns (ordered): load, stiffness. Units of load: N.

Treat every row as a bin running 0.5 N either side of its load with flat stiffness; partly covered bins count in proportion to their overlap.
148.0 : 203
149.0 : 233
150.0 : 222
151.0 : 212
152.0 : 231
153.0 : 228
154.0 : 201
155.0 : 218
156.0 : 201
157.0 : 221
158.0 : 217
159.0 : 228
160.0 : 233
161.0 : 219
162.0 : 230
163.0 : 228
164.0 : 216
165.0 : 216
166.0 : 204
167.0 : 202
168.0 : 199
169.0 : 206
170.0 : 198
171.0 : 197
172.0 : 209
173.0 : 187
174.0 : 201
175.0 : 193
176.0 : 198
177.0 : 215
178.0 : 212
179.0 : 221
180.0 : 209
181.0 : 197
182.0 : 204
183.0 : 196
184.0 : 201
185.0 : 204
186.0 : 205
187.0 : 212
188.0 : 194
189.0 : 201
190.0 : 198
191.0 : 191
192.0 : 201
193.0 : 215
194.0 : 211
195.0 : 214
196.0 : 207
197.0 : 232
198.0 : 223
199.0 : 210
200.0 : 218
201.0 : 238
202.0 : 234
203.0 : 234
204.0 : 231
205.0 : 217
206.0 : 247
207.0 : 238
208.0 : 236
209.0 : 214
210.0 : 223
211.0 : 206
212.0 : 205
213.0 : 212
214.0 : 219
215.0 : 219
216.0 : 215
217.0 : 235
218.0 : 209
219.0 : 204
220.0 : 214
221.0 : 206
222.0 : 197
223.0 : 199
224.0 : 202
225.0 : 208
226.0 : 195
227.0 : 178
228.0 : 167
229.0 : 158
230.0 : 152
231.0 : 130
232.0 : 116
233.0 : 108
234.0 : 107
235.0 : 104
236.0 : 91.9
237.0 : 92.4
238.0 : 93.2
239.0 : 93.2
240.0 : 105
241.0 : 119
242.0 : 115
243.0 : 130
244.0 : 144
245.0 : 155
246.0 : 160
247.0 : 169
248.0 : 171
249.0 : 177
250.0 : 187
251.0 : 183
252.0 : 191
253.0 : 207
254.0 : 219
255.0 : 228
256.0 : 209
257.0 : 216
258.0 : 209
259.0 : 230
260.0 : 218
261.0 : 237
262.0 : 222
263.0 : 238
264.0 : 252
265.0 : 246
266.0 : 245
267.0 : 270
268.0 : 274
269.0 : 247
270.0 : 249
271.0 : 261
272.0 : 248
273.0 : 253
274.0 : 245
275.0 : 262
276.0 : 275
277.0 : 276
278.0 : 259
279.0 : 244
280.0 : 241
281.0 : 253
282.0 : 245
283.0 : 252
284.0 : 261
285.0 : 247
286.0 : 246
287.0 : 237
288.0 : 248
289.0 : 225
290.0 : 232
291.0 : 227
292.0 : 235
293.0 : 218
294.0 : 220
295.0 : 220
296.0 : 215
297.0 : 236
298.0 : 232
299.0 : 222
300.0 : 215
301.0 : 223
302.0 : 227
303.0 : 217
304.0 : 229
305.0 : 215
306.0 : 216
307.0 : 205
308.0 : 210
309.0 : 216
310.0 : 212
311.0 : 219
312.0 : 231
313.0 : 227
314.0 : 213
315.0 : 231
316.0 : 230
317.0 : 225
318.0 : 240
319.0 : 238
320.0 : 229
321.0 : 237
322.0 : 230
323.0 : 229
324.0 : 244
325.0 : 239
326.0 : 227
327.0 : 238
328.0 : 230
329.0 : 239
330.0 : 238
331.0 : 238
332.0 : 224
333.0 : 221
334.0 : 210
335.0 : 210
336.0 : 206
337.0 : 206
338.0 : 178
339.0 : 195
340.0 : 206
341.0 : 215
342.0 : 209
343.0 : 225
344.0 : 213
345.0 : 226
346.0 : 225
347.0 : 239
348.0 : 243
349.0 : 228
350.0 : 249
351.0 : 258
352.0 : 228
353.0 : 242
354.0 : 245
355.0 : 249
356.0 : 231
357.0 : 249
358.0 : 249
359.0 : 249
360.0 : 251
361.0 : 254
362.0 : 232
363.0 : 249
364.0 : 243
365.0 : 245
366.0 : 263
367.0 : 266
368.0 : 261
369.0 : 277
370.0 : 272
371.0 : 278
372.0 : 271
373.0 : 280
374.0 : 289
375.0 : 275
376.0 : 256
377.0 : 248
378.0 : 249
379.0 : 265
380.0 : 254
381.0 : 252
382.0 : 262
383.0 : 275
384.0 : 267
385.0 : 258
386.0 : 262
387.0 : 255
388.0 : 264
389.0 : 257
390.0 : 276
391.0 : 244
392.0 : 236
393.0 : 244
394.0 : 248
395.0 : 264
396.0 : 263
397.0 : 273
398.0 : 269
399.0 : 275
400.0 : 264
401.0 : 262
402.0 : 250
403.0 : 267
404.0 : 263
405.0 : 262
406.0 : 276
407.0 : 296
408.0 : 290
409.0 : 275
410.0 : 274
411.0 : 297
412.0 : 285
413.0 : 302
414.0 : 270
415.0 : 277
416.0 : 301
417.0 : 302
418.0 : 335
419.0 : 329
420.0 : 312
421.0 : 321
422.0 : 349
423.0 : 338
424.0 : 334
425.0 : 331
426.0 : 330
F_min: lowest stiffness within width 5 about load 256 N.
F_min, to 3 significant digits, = 209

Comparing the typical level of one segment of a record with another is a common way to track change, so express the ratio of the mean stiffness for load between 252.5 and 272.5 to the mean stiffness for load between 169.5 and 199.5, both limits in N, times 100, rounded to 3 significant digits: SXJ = 115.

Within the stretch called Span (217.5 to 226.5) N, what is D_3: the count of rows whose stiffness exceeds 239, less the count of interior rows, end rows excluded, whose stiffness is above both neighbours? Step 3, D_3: -2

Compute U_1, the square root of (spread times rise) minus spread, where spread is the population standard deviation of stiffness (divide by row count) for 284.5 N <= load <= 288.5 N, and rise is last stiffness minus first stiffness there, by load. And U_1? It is -2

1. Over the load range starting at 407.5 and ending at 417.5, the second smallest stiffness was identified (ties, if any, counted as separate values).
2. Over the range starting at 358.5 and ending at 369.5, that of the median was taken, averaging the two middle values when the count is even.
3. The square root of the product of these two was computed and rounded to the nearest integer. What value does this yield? 262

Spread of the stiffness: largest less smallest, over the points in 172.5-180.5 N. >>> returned 34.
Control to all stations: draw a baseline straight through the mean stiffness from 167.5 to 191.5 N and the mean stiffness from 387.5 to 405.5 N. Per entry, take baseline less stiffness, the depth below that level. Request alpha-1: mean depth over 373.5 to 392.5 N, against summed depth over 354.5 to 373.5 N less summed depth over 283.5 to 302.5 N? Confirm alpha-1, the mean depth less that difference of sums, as 118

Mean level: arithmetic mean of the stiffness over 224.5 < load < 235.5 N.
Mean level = 148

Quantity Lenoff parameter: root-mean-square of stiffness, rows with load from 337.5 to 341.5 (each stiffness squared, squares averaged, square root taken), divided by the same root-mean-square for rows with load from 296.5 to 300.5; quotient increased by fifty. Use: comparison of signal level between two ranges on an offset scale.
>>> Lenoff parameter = 50.9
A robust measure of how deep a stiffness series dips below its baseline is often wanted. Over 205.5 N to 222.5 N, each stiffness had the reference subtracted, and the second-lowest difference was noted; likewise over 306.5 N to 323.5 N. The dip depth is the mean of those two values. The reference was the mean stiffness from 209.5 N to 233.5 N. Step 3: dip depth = 16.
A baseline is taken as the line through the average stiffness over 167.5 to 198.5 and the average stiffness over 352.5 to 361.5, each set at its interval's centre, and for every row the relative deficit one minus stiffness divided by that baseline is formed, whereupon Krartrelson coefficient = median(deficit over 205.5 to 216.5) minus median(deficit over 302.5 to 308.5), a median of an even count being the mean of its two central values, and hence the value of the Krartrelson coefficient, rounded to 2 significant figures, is -0.11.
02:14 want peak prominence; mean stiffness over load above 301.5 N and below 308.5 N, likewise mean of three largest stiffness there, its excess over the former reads 7.3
